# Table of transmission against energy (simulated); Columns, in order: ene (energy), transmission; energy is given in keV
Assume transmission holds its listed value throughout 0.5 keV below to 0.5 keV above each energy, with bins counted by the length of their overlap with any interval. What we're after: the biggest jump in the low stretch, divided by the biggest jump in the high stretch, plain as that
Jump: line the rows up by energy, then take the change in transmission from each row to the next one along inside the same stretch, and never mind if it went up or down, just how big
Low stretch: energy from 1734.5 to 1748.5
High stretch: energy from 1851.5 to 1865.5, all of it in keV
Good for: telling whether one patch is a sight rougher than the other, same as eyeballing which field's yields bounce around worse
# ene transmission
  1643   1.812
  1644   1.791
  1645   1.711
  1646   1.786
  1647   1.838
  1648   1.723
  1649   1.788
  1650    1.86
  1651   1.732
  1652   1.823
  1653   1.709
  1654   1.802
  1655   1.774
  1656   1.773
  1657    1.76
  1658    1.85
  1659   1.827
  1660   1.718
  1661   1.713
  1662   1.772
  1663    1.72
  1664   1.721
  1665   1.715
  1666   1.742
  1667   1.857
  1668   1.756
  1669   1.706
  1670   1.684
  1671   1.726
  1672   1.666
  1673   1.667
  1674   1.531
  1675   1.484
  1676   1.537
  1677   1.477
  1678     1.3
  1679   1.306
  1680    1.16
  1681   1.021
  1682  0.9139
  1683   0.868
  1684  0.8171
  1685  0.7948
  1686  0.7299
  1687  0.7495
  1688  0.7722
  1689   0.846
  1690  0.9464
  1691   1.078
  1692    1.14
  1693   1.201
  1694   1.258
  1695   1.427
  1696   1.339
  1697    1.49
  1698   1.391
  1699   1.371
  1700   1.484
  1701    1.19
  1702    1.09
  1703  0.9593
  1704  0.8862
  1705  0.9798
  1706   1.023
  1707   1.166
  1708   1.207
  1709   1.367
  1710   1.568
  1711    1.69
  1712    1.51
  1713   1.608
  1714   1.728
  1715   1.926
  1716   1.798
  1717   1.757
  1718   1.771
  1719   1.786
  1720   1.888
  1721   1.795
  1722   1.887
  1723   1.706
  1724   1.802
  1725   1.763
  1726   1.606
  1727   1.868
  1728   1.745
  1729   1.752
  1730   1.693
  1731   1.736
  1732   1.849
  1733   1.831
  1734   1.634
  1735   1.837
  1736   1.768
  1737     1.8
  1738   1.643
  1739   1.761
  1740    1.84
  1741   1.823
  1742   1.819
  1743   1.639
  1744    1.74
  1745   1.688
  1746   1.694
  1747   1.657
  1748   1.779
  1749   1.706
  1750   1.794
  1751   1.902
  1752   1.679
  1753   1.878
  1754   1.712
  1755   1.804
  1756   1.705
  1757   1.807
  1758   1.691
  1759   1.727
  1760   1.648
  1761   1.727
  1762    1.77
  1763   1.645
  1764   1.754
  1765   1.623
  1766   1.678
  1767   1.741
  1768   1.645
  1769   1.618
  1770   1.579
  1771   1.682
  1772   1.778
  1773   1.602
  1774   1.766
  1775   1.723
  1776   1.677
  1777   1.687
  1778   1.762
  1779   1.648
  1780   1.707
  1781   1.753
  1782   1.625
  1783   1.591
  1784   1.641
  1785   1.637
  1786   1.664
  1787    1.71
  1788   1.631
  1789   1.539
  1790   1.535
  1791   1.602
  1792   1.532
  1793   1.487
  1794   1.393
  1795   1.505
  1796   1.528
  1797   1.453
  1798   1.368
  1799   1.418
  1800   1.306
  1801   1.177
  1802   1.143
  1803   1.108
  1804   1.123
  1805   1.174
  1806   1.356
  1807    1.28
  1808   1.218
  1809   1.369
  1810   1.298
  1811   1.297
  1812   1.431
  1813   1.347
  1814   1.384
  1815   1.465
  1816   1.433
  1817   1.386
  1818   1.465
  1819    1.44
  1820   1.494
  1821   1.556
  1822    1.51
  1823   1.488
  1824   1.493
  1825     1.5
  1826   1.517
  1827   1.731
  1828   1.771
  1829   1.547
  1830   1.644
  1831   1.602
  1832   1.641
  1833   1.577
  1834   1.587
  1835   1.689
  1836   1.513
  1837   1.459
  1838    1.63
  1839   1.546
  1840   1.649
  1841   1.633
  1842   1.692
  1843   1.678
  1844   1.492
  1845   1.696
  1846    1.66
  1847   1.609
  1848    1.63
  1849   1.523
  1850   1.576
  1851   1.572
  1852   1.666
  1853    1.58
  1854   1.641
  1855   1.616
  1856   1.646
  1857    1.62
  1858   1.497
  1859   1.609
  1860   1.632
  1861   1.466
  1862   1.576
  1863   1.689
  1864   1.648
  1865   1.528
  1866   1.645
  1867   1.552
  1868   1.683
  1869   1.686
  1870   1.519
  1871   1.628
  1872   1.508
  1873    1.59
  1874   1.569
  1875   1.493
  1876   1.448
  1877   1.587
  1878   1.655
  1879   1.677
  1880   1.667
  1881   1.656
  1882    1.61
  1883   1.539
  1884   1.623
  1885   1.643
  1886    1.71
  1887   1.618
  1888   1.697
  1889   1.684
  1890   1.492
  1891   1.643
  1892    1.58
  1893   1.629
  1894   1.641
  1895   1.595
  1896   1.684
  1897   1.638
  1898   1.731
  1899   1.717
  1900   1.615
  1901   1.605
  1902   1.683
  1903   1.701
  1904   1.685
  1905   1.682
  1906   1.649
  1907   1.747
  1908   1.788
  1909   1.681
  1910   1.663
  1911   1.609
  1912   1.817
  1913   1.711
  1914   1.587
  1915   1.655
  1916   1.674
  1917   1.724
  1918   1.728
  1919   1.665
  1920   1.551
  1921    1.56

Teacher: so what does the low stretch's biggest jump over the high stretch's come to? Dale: 1.1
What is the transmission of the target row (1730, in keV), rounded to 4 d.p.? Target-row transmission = 1.6930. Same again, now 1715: 1.9260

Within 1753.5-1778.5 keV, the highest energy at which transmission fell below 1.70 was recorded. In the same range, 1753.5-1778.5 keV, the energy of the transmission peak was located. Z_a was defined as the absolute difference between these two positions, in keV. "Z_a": 20 keV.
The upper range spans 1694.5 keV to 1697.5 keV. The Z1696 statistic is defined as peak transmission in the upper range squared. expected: 2.2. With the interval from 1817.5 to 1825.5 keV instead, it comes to 2.4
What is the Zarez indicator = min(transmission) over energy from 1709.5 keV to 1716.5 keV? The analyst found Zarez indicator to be 1.51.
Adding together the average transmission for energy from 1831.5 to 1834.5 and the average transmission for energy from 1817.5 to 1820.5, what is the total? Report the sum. 3.07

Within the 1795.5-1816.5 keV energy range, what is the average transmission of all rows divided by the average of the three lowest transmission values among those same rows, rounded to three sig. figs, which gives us 1.17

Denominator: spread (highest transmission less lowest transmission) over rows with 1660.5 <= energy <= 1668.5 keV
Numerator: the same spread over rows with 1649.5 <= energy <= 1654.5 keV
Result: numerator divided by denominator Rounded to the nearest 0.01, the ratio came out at 1.05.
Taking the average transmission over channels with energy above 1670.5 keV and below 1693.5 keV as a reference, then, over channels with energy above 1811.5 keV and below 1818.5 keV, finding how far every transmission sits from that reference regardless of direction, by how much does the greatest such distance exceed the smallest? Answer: 0.12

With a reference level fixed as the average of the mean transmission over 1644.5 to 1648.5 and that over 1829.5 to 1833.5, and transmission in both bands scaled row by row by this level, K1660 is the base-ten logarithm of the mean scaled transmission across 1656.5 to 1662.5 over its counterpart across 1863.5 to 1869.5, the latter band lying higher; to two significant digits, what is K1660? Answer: 0.038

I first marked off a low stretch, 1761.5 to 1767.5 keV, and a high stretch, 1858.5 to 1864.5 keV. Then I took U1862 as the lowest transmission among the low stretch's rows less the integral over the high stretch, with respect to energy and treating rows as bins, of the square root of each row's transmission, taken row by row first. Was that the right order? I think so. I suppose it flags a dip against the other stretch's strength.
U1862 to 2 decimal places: -5.97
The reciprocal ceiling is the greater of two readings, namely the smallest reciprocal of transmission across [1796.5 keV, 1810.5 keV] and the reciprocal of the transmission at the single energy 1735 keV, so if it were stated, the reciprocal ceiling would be 0.69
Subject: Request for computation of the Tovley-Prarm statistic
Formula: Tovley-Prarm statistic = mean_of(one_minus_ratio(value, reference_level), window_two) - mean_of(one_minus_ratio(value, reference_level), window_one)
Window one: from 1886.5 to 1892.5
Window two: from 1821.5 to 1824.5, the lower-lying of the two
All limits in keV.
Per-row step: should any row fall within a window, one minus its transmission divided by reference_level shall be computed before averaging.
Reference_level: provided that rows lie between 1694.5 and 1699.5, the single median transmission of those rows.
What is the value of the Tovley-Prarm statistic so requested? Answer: 0.09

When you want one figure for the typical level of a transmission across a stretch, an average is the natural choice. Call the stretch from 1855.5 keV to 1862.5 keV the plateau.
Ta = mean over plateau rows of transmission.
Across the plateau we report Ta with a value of 1.58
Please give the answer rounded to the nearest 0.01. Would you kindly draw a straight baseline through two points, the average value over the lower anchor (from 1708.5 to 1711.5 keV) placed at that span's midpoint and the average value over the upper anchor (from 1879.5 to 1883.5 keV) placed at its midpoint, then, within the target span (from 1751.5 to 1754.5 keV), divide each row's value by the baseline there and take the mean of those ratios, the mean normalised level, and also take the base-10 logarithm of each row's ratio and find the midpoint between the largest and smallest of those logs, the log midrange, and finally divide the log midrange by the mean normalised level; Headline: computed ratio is 0.05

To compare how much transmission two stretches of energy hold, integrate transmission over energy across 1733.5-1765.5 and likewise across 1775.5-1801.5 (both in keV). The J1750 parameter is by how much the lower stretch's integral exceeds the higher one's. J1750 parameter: 15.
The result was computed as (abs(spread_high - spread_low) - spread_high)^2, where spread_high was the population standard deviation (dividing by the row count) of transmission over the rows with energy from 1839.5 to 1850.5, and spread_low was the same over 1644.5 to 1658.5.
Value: 0.0024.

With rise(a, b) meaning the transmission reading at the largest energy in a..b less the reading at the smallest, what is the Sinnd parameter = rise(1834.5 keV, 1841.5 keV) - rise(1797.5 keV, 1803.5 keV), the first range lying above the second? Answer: 0.20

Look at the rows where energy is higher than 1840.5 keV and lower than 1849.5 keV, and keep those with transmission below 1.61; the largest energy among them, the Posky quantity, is 1849 keV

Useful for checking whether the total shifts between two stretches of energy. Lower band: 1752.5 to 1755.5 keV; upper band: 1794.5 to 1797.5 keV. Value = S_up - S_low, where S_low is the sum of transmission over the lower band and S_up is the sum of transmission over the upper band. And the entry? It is -0.91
